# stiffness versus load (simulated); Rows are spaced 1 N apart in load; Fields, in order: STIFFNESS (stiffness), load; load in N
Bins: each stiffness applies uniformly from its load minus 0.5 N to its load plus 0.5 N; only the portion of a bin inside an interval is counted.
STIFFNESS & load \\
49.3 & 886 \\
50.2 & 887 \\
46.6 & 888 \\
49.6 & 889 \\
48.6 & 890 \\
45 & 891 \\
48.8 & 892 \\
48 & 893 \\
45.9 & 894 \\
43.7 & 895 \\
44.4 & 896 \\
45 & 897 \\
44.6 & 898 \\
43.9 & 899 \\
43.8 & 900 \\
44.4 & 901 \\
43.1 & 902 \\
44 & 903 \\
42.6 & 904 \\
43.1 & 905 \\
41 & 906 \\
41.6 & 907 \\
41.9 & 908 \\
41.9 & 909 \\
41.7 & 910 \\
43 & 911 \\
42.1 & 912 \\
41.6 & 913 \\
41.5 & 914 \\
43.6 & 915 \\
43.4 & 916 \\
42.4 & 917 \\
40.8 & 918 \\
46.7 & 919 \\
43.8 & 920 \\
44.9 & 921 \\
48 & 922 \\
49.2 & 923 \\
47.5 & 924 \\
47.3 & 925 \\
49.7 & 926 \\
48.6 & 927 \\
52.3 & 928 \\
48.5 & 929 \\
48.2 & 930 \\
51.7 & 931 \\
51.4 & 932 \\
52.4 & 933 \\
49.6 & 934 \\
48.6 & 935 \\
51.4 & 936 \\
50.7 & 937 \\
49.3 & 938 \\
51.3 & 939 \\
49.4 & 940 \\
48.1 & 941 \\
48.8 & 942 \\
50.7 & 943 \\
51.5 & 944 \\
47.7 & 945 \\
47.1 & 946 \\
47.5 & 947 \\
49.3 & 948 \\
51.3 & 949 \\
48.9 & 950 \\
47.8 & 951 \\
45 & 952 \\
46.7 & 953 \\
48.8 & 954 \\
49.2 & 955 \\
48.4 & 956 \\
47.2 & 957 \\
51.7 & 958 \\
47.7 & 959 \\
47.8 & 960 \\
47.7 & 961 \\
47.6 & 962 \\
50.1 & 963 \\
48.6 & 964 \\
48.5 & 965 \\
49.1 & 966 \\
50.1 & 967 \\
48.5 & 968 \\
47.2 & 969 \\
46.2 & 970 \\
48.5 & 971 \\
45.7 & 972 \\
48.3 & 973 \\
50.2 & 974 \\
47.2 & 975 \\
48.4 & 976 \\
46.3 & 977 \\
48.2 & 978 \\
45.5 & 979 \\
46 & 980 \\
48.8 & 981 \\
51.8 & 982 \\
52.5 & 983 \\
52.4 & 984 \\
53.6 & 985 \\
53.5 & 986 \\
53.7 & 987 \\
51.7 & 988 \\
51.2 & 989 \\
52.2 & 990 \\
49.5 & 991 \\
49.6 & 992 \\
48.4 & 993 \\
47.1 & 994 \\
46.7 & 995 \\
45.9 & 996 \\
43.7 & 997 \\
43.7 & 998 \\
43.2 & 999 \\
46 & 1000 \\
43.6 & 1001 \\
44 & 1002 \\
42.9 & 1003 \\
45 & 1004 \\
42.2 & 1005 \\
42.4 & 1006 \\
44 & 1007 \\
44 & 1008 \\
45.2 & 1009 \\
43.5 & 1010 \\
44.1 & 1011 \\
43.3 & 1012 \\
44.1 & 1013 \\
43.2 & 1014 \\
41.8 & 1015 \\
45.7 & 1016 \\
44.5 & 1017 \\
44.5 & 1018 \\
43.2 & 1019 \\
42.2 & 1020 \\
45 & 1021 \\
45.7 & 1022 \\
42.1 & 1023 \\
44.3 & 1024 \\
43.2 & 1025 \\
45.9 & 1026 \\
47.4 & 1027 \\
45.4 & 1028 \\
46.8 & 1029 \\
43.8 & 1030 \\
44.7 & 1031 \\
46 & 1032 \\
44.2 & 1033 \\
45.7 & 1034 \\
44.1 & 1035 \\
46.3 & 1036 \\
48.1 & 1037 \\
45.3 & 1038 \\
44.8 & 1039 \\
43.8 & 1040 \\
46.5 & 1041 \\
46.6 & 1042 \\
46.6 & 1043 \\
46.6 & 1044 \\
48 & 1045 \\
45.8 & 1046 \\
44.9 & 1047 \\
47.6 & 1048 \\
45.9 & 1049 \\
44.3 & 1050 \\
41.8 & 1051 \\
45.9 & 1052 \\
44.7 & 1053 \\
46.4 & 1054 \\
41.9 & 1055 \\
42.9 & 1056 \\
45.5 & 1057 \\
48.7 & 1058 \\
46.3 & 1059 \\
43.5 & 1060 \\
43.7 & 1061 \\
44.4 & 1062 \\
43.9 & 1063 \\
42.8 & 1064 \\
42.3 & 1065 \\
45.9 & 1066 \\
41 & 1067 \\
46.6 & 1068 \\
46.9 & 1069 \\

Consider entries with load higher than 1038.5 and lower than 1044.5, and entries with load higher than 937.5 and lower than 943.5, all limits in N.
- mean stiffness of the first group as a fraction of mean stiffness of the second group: 0.924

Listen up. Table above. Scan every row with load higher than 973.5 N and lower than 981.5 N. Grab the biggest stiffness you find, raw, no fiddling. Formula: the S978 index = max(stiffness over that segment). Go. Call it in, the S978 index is 50.2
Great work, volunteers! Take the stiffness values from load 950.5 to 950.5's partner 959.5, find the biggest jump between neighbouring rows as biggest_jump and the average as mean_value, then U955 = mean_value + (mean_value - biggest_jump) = 92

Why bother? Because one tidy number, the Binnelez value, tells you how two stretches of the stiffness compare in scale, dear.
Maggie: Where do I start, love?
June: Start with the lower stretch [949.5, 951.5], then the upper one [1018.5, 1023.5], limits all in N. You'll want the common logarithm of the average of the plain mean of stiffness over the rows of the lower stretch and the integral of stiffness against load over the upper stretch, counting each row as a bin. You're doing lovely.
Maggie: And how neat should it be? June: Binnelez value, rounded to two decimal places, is 2.12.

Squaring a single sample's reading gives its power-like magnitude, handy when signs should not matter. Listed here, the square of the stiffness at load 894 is 2107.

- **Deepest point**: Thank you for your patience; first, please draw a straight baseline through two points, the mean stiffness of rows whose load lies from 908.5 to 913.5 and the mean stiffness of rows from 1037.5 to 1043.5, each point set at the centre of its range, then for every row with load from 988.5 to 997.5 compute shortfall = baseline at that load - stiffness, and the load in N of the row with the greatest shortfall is 997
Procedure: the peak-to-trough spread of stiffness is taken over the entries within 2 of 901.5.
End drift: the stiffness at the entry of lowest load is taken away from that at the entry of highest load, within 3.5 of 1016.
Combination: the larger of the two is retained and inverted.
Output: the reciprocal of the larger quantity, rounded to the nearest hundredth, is 0.77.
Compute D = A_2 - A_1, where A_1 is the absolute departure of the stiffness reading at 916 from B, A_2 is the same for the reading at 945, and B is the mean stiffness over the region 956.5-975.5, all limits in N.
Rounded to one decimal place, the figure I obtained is -4.3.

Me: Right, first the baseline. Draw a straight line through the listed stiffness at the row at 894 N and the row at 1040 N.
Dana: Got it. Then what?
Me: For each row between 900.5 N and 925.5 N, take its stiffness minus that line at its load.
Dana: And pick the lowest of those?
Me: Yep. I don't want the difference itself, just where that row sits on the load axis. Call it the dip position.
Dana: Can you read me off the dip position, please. 918 N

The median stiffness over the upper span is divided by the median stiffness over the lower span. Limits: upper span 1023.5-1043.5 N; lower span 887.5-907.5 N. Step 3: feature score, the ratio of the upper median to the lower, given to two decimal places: 1.03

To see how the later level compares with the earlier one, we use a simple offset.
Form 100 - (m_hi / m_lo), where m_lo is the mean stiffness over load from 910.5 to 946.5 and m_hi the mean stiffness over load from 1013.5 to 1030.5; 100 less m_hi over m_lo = 99.1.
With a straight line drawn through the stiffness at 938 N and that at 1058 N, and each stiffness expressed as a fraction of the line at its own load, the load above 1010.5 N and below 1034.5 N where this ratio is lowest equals 1015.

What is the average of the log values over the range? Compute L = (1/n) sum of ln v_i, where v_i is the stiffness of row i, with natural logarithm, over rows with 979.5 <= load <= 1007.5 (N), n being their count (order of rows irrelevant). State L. 3.86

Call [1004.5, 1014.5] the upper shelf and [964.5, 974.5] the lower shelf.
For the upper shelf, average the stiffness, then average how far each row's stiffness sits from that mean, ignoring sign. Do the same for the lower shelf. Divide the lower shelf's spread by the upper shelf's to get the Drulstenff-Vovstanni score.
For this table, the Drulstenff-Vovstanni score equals 1.6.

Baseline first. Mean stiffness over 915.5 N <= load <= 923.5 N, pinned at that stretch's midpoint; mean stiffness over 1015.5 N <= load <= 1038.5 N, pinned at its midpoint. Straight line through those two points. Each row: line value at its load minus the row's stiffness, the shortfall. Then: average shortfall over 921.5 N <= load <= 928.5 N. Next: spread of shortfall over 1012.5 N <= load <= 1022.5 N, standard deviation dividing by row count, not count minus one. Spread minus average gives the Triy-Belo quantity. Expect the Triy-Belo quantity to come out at 5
